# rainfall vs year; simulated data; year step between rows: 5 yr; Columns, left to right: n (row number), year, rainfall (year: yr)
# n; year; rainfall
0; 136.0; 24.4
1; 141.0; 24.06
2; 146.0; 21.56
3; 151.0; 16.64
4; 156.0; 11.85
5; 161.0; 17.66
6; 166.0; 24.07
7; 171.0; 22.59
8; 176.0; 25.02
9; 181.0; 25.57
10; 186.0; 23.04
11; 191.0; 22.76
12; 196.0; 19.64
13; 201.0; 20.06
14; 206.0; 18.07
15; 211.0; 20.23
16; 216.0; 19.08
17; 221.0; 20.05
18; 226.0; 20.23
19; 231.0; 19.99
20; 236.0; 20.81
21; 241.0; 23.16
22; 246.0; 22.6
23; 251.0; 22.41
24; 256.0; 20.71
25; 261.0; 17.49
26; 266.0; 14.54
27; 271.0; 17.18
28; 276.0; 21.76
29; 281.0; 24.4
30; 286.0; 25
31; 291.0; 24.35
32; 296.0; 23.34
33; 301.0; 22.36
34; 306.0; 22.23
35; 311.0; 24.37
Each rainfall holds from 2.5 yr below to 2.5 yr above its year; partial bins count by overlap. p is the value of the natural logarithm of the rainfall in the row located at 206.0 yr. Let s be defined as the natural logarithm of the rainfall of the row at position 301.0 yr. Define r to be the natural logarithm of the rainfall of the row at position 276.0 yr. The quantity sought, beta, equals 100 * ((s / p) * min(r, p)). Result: 311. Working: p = 2.9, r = 3.08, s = 3.11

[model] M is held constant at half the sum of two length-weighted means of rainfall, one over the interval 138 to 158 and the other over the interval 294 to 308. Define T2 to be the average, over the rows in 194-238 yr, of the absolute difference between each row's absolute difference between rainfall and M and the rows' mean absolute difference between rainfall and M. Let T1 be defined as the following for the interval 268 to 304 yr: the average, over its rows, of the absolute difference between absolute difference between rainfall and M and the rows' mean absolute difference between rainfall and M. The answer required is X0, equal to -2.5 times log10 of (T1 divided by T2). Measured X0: -0.6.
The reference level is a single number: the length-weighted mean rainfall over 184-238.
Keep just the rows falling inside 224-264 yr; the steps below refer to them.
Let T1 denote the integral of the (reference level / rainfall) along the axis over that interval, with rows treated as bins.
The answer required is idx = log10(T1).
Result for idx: 1.595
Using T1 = 39.3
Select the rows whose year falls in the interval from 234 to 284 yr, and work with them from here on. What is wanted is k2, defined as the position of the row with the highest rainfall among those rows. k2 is 281.0 yr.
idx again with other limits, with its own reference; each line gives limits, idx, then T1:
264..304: 1.587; 38.6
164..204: 1.557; 36.0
